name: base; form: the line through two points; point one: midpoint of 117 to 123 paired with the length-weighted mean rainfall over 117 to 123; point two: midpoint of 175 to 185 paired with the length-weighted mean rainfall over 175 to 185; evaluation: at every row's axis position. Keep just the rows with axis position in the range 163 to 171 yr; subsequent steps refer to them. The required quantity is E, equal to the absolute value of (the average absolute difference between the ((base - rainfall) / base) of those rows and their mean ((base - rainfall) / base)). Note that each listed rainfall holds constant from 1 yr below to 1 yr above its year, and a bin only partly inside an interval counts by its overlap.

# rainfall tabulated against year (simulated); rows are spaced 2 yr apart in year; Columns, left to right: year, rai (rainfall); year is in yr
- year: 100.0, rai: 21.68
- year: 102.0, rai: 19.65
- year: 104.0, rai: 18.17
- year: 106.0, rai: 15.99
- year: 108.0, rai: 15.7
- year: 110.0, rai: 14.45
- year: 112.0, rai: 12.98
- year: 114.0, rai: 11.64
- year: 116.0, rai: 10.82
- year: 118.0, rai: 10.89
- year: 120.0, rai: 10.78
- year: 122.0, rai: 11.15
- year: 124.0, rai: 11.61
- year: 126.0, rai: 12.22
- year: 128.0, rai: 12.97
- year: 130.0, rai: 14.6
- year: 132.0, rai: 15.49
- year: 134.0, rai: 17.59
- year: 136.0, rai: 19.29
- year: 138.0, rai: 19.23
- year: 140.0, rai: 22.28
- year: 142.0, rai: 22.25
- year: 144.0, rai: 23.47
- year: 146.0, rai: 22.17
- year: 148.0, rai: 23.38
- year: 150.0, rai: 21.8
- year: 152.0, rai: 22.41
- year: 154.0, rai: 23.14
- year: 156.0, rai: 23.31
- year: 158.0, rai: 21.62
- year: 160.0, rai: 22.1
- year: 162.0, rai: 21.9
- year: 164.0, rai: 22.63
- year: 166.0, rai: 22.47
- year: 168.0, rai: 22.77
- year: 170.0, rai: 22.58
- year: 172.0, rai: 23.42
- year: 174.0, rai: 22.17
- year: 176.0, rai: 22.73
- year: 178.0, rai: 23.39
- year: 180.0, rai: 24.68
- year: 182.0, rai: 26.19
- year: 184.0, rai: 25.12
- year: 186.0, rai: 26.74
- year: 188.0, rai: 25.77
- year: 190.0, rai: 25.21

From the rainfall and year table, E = 0.019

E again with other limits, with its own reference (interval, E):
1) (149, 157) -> 0.006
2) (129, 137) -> 0.083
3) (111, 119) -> 0.129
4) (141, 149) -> 0.040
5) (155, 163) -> 0.048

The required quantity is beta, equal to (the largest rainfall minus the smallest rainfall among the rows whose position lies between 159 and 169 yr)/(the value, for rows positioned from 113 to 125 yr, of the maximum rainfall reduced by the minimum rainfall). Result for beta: 1.0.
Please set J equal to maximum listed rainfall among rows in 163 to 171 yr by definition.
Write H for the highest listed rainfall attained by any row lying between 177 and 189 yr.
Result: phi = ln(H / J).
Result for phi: 0.16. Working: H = 26.74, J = 22.77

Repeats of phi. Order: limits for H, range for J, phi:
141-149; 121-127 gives 0.65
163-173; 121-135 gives 0.29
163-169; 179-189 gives -0.16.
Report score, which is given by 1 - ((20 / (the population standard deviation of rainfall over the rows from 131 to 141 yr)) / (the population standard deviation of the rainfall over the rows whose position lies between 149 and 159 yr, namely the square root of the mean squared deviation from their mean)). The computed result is -12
